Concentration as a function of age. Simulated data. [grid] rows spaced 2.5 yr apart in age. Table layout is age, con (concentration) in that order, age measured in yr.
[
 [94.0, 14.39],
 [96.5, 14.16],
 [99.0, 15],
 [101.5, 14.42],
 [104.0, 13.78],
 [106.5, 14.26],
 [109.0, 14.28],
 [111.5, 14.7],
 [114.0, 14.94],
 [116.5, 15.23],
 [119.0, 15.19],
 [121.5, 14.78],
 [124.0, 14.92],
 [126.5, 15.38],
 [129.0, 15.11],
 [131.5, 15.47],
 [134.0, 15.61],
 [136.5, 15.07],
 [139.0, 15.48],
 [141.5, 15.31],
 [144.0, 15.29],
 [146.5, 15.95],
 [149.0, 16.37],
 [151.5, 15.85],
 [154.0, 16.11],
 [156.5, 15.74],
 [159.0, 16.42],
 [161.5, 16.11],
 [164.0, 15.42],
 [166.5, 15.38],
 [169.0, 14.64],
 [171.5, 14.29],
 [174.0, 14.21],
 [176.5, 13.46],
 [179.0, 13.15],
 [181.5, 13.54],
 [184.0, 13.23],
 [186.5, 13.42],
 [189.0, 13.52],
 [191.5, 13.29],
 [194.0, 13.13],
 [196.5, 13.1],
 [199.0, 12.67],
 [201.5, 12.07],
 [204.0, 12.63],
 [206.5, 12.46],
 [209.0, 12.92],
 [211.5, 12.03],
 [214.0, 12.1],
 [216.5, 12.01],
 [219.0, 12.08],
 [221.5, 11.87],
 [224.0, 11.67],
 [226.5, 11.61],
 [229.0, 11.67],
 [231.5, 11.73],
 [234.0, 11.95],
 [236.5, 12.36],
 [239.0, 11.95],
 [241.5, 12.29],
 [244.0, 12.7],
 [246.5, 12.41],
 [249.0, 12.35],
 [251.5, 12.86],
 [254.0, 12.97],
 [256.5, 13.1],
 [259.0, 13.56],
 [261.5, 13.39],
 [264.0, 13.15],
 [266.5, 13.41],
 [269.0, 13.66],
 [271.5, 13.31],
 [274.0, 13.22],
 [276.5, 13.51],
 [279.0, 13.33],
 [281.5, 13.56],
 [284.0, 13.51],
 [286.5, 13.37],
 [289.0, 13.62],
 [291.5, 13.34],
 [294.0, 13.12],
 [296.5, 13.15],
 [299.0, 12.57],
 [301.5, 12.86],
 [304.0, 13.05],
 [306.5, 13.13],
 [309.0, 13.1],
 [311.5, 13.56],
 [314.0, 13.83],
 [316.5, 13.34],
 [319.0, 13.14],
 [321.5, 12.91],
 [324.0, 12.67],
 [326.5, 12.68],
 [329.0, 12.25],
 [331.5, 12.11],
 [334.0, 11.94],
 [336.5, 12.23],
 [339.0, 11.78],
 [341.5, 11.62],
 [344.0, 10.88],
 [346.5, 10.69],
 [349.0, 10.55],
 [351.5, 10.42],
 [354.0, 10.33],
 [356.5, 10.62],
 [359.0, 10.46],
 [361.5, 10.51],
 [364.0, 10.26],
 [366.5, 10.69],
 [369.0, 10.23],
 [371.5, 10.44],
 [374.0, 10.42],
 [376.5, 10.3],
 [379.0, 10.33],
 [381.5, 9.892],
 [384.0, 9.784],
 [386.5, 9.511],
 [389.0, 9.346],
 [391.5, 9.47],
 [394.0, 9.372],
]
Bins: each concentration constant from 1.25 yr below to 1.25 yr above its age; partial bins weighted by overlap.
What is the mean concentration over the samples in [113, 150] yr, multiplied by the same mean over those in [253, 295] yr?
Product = 205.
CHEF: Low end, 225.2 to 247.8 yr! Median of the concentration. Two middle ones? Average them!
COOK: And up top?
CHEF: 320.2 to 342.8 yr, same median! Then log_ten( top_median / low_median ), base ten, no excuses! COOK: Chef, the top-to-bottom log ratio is 0.010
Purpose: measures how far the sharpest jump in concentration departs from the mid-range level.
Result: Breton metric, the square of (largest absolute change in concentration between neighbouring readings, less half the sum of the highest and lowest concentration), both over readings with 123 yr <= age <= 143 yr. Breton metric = 217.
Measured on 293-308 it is 151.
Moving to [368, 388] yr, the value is 91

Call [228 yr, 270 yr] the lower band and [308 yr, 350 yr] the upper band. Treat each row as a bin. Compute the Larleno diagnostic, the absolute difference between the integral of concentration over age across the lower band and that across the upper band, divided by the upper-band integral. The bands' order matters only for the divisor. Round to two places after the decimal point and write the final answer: 0.03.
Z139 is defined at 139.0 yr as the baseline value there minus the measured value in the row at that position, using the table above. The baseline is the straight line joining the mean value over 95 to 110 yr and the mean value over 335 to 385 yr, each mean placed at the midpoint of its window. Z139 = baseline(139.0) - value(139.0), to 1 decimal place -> -1.7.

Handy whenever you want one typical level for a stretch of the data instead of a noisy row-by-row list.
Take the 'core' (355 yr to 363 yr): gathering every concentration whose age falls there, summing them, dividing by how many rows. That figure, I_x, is 10.5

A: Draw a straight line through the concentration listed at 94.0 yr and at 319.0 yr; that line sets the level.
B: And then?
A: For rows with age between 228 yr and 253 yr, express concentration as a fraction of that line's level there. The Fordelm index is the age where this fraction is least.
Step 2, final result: 229.0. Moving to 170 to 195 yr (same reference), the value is 179.0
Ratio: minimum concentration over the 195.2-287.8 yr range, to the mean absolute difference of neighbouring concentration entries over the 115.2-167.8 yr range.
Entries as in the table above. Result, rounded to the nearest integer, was 34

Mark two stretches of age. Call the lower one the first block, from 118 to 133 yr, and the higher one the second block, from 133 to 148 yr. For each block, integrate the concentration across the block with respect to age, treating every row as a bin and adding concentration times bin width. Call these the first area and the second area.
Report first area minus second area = -5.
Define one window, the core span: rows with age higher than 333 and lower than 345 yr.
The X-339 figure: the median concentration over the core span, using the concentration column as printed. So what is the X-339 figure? 11.8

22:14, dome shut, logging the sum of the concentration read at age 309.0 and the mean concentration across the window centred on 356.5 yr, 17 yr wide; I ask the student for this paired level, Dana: 24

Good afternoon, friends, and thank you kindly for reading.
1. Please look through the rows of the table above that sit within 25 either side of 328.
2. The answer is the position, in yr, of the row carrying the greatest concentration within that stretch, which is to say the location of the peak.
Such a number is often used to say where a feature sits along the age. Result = 314.0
